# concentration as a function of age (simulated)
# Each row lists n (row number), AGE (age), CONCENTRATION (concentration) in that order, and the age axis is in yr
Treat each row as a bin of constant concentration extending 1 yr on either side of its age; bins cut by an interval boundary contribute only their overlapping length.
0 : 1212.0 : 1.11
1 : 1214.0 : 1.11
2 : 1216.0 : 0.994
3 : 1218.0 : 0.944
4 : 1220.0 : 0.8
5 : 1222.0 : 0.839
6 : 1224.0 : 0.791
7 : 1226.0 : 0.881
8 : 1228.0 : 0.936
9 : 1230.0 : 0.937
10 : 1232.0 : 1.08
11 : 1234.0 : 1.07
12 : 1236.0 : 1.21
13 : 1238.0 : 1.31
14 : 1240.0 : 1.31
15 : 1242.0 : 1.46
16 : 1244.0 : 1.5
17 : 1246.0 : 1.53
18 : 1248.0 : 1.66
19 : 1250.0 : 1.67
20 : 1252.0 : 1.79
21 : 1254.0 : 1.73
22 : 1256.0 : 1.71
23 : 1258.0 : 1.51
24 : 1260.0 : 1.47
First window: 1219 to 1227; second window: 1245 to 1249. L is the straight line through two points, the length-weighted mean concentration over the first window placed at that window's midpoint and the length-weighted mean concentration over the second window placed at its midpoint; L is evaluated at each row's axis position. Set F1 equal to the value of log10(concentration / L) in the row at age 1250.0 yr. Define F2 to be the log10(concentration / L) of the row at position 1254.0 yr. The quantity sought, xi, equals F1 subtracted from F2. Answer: -0.016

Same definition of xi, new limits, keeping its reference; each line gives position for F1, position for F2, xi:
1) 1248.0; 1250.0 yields -0.014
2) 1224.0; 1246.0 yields 0.027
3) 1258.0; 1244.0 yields 0.111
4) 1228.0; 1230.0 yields -0.027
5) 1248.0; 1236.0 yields -0.021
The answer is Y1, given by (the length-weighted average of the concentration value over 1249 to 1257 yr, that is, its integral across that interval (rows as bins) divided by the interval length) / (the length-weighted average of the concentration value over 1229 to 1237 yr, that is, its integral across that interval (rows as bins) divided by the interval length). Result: 1.6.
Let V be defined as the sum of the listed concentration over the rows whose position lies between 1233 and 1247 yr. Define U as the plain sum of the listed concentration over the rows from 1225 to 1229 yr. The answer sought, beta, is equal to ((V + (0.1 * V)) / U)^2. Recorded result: 32.3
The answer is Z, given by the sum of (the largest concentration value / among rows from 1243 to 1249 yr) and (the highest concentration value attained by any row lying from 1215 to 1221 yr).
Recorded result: 2.65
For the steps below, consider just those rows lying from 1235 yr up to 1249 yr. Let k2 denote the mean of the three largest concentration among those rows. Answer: 1.56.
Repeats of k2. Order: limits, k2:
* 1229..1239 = 1.20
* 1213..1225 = 1.02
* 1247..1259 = 1.74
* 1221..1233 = 0.98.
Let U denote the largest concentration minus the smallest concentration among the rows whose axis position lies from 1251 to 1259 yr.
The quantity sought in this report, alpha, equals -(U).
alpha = -0.28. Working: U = 0.28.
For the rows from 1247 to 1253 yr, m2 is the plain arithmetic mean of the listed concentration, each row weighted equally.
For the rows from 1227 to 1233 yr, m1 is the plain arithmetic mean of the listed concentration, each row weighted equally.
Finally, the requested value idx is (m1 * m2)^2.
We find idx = 2.8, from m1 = 0.98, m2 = 1.7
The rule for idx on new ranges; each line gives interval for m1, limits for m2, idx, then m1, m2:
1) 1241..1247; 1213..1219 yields 2.3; 1.50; 1.0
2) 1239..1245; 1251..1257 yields 6.2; 1.42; 1.7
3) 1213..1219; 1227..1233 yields 1.0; 1.02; 1.0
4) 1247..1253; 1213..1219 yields 3.0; 1.71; 1.0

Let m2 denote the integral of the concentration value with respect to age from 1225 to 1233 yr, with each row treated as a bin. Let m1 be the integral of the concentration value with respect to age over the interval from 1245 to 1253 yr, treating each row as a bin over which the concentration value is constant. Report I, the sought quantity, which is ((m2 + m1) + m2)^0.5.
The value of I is 5.4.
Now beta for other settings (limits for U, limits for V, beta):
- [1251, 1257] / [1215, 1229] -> 1.7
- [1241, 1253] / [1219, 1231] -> 0.4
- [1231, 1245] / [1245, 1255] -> 1.1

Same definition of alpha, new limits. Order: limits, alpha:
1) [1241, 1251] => -0.21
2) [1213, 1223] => -0.31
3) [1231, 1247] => -0.46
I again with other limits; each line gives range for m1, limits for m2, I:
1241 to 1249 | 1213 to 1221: 5.3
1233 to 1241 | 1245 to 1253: 6.0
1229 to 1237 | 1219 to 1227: 4.7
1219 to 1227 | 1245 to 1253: 5.8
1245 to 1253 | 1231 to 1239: 5.7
